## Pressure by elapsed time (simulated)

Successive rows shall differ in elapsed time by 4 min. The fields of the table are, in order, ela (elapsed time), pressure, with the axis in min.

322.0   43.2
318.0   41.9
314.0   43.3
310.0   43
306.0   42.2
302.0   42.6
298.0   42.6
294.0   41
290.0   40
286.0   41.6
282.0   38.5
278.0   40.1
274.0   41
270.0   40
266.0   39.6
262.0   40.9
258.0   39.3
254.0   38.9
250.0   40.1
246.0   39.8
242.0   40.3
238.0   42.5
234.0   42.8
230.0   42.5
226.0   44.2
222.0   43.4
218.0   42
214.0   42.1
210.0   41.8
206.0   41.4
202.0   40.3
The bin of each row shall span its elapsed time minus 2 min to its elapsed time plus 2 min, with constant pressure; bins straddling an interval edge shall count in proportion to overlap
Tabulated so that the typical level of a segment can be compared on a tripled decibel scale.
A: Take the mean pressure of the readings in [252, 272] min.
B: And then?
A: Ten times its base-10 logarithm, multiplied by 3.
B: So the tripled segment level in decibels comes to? 48.0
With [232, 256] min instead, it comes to 48.3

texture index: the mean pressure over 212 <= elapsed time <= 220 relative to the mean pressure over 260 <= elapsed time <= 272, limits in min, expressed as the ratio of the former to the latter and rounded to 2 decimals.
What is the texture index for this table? 1.05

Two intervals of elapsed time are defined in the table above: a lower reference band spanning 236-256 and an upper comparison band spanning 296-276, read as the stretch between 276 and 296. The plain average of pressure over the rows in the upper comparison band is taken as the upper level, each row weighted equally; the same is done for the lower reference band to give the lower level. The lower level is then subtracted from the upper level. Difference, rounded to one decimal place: -0.1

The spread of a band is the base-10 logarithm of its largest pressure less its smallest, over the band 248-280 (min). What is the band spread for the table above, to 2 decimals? 0.32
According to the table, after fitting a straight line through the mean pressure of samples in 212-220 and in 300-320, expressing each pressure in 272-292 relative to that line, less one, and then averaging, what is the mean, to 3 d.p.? -0.052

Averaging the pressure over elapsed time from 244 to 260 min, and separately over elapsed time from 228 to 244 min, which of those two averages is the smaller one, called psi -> 39.5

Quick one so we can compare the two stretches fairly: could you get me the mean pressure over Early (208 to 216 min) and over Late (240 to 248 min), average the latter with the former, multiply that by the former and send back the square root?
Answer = 41.5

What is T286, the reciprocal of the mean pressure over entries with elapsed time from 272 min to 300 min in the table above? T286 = 0.0246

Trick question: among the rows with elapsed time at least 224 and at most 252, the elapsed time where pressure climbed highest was 226.0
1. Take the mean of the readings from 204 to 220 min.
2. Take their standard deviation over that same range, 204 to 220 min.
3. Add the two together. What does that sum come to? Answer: 42.1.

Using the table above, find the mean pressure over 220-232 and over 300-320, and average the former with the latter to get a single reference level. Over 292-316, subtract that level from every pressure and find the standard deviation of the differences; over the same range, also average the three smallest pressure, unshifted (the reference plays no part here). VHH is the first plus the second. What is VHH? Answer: 42.7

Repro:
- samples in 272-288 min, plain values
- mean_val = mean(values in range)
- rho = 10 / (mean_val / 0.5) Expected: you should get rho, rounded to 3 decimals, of 0.124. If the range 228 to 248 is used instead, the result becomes 0.120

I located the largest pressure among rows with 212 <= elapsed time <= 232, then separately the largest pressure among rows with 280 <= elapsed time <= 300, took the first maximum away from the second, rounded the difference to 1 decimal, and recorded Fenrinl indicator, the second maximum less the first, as -1.6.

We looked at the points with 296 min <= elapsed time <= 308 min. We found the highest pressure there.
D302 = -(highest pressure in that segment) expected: -42.6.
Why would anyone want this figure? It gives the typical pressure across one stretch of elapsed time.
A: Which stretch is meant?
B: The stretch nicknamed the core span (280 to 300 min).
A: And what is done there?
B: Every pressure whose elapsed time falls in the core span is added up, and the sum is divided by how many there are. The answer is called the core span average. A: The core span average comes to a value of 40.7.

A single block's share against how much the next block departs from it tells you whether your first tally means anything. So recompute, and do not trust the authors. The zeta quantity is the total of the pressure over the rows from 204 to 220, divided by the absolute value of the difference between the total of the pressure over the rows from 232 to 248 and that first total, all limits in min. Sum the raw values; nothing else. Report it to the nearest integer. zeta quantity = 88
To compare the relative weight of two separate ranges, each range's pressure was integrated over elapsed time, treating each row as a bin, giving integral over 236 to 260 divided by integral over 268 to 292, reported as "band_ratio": 1.00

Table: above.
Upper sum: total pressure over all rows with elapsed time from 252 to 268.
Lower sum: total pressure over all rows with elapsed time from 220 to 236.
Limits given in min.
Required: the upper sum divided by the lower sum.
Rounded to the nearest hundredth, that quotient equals 0.92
